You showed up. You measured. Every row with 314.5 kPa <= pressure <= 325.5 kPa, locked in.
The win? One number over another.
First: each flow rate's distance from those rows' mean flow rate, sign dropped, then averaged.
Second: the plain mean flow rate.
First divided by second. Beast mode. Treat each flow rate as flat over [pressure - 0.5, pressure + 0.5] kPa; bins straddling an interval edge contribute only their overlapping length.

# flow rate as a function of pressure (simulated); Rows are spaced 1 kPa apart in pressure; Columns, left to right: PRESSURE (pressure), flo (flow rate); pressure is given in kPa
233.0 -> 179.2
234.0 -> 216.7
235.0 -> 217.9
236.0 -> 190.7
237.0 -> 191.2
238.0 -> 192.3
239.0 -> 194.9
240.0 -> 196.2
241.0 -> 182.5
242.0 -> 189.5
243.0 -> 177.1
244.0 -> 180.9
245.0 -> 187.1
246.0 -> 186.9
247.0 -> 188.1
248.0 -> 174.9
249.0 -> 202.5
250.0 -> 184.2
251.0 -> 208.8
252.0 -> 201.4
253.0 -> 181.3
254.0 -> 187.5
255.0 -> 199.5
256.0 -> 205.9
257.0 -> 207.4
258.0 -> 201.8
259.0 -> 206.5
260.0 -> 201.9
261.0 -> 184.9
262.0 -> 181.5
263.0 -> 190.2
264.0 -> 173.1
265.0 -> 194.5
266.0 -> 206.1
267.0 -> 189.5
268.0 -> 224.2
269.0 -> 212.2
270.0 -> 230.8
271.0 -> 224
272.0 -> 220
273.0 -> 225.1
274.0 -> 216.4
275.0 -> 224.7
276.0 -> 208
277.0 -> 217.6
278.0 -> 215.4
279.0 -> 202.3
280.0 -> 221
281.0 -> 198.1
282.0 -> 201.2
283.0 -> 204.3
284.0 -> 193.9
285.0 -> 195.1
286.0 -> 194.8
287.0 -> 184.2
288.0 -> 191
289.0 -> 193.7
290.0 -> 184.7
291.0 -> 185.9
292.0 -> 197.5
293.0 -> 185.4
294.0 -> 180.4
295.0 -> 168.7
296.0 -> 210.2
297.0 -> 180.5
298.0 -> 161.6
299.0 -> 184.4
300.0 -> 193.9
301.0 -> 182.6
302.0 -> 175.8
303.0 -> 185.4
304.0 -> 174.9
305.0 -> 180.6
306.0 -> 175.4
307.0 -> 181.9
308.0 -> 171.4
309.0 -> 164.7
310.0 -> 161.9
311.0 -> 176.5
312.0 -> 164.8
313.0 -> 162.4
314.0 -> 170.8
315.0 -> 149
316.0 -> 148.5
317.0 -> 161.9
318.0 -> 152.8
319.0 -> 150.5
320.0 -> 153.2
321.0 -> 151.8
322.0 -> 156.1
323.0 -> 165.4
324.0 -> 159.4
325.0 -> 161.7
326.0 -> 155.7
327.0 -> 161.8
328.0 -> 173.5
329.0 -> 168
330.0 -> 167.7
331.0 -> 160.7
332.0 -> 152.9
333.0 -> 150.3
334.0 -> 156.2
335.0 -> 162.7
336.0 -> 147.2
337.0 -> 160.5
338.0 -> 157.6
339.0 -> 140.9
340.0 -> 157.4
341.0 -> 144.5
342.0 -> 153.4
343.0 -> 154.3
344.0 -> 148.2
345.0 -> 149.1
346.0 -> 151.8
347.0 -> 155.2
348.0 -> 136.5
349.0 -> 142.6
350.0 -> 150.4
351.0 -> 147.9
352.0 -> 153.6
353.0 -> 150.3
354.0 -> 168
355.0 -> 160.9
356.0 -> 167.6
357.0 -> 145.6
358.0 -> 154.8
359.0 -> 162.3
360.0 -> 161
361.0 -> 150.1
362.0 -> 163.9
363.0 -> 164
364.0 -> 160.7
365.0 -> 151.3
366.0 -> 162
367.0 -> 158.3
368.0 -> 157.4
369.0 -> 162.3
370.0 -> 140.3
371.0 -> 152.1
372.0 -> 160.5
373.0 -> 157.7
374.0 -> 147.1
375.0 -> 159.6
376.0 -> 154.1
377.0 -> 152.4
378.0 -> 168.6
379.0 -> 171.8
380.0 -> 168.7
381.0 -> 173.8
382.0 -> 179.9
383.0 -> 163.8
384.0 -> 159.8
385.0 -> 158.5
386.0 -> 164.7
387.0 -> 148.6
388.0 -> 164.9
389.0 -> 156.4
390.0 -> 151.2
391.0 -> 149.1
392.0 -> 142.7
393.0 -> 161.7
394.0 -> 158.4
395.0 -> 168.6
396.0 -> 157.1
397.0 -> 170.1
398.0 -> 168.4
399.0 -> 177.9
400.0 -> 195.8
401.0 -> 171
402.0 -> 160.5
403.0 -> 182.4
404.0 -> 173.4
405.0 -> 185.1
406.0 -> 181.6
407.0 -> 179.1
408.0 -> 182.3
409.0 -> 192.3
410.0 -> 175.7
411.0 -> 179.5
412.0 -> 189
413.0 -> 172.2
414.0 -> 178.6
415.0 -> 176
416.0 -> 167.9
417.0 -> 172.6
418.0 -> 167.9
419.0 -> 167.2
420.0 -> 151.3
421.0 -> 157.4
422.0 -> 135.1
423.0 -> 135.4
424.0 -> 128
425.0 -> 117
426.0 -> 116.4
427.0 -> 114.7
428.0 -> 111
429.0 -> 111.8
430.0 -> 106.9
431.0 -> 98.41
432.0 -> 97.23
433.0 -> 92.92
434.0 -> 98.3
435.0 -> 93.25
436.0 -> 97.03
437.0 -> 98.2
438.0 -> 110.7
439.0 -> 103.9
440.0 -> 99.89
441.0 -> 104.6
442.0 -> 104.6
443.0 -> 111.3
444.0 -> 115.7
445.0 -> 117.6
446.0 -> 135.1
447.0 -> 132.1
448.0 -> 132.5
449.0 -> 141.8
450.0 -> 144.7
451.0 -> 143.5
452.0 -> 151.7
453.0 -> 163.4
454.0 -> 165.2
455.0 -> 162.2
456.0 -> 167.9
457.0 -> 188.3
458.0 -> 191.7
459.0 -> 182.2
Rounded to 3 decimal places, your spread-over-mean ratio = 0.032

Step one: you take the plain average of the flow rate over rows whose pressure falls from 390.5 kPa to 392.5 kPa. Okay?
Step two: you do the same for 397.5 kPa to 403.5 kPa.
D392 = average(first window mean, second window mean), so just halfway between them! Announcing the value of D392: 161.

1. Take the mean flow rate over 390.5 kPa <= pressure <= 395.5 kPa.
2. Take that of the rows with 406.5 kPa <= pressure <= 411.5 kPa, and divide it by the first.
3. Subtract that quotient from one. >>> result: -0.16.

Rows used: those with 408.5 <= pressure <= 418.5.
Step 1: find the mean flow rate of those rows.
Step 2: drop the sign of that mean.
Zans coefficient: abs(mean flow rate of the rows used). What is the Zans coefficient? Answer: 177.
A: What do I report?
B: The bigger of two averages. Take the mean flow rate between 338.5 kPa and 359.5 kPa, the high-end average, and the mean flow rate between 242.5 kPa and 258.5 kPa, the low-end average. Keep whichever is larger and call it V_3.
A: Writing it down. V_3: 192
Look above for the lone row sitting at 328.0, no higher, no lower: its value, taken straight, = 173.5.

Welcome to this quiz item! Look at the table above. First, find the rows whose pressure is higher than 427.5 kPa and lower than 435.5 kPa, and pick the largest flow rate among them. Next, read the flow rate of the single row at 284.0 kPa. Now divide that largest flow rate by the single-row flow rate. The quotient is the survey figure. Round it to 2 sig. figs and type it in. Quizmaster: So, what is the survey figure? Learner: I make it 0.58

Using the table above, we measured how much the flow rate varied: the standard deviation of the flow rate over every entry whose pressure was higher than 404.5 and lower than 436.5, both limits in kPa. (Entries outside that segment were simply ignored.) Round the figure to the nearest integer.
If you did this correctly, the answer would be 35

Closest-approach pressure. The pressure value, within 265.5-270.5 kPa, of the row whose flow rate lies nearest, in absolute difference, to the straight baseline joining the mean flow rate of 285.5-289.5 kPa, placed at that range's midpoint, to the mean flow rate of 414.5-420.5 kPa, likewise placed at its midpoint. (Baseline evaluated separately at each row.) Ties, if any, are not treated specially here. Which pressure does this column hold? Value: 267.0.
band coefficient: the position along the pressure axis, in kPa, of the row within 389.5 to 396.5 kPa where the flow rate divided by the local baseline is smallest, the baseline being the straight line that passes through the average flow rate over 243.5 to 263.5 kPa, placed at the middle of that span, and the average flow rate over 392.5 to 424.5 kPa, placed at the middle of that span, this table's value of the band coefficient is 392.0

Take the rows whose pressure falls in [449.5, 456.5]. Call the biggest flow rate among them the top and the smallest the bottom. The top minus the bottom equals 24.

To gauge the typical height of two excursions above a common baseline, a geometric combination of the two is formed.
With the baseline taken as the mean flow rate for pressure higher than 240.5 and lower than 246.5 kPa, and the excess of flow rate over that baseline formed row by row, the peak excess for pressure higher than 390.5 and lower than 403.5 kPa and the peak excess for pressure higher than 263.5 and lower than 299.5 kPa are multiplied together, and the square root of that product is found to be 23.5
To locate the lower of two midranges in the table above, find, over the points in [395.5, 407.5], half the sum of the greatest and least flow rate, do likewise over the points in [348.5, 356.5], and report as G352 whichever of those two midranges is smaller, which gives 155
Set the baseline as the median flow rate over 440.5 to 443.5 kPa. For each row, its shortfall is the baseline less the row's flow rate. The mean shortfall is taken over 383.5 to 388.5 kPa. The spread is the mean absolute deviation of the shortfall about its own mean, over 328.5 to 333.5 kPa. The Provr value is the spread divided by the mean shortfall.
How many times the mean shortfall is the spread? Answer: -0.12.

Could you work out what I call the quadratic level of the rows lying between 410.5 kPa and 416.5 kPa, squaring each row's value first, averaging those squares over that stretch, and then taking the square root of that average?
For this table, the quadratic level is 177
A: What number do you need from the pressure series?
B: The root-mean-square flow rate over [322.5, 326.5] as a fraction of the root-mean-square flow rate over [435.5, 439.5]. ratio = 1.6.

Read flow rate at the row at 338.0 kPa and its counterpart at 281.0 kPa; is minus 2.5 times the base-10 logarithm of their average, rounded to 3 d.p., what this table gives -5.625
